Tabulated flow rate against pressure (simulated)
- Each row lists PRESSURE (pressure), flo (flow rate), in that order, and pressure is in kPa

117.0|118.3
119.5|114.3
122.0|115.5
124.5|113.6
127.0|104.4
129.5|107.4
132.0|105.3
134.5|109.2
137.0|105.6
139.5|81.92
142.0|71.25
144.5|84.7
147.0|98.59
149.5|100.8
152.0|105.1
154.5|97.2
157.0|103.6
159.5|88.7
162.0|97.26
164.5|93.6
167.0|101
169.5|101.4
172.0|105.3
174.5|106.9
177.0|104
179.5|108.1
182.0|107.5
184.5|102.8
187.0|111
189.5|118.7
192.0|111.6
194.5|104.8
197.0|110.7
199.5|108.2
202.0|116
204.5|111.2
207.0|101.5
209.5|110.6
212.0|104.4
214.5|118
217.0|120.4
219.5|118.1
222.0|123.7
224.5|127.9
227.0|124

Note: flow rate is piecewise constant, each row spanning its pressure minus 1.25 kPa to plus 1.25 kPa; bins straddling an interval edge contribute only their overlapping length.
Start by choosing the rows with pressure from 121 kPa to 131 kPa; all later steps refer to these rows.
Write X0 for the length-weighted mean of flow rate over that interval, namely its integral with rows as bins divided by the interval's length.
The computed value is 110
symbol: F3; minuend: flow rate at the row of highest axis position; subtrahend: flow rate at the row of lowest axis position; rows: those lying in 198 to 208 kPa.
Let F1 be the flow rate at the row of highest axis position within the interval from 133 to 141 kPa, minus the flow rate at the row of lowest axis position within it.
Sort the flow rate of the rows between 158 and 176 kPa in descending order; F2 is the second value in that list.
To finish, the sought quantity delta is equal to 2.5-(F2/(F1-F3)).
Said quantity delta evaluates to 8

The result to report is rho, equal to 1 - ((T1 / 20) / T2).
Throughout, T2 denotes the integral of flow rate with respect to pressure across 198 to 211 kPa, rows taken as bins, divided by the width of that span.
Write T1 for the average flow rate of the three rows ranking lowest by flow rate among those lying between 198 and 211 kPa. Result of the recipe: 0.951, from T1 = 107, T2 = 109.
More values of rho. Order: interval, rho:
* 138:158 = 0.957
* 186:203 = 0.952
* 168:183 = 0.951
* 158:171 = 0.952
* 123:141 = 0.953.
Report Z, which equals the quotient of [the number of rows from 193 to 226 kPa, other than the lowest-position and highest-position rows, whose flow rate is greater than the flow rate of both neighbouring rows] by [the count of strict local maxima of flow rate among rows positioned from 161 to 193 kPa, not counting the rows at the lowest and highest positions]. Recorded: 1.33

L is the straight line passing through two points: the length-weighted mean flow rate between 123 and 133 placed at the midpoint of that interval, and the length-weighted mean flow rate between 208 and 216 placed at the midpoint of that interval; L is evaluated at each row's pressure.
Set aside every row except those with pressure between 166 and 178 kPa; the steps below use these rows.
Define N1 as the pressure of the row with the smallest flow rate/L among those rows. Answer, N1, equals 167.0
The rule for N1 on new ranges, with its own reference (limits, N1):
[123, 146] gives 142.0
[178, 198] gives 184.5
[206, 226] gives 207.0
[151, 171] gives 159.5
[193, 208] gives 207.0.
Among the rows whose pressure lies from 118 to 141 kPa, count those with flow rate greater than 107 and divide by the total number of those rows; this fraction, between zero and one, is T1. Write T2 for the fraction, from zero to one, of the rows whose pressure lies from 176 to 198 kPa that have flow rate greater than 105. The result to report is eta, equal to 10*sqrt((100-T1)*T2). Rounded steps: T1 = 0.56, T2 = 0.67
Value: 81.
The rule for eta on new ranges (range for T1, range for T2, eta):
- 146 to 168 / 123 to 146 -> 75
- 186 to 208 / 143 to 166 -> 33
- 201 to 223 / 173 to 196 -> 81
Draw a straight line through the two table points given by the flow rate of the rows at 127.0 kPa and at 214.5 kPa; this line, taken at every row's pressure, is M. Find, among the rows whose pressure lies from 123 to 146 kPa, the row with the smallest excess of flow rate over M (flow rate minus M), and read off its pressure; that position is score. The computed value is 142.0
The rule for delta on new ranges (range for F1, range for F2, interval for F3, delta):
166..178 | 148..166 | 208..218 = 18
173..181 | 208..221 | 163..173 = 14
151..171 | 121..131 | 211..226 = 7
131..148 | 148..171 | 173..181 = 16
